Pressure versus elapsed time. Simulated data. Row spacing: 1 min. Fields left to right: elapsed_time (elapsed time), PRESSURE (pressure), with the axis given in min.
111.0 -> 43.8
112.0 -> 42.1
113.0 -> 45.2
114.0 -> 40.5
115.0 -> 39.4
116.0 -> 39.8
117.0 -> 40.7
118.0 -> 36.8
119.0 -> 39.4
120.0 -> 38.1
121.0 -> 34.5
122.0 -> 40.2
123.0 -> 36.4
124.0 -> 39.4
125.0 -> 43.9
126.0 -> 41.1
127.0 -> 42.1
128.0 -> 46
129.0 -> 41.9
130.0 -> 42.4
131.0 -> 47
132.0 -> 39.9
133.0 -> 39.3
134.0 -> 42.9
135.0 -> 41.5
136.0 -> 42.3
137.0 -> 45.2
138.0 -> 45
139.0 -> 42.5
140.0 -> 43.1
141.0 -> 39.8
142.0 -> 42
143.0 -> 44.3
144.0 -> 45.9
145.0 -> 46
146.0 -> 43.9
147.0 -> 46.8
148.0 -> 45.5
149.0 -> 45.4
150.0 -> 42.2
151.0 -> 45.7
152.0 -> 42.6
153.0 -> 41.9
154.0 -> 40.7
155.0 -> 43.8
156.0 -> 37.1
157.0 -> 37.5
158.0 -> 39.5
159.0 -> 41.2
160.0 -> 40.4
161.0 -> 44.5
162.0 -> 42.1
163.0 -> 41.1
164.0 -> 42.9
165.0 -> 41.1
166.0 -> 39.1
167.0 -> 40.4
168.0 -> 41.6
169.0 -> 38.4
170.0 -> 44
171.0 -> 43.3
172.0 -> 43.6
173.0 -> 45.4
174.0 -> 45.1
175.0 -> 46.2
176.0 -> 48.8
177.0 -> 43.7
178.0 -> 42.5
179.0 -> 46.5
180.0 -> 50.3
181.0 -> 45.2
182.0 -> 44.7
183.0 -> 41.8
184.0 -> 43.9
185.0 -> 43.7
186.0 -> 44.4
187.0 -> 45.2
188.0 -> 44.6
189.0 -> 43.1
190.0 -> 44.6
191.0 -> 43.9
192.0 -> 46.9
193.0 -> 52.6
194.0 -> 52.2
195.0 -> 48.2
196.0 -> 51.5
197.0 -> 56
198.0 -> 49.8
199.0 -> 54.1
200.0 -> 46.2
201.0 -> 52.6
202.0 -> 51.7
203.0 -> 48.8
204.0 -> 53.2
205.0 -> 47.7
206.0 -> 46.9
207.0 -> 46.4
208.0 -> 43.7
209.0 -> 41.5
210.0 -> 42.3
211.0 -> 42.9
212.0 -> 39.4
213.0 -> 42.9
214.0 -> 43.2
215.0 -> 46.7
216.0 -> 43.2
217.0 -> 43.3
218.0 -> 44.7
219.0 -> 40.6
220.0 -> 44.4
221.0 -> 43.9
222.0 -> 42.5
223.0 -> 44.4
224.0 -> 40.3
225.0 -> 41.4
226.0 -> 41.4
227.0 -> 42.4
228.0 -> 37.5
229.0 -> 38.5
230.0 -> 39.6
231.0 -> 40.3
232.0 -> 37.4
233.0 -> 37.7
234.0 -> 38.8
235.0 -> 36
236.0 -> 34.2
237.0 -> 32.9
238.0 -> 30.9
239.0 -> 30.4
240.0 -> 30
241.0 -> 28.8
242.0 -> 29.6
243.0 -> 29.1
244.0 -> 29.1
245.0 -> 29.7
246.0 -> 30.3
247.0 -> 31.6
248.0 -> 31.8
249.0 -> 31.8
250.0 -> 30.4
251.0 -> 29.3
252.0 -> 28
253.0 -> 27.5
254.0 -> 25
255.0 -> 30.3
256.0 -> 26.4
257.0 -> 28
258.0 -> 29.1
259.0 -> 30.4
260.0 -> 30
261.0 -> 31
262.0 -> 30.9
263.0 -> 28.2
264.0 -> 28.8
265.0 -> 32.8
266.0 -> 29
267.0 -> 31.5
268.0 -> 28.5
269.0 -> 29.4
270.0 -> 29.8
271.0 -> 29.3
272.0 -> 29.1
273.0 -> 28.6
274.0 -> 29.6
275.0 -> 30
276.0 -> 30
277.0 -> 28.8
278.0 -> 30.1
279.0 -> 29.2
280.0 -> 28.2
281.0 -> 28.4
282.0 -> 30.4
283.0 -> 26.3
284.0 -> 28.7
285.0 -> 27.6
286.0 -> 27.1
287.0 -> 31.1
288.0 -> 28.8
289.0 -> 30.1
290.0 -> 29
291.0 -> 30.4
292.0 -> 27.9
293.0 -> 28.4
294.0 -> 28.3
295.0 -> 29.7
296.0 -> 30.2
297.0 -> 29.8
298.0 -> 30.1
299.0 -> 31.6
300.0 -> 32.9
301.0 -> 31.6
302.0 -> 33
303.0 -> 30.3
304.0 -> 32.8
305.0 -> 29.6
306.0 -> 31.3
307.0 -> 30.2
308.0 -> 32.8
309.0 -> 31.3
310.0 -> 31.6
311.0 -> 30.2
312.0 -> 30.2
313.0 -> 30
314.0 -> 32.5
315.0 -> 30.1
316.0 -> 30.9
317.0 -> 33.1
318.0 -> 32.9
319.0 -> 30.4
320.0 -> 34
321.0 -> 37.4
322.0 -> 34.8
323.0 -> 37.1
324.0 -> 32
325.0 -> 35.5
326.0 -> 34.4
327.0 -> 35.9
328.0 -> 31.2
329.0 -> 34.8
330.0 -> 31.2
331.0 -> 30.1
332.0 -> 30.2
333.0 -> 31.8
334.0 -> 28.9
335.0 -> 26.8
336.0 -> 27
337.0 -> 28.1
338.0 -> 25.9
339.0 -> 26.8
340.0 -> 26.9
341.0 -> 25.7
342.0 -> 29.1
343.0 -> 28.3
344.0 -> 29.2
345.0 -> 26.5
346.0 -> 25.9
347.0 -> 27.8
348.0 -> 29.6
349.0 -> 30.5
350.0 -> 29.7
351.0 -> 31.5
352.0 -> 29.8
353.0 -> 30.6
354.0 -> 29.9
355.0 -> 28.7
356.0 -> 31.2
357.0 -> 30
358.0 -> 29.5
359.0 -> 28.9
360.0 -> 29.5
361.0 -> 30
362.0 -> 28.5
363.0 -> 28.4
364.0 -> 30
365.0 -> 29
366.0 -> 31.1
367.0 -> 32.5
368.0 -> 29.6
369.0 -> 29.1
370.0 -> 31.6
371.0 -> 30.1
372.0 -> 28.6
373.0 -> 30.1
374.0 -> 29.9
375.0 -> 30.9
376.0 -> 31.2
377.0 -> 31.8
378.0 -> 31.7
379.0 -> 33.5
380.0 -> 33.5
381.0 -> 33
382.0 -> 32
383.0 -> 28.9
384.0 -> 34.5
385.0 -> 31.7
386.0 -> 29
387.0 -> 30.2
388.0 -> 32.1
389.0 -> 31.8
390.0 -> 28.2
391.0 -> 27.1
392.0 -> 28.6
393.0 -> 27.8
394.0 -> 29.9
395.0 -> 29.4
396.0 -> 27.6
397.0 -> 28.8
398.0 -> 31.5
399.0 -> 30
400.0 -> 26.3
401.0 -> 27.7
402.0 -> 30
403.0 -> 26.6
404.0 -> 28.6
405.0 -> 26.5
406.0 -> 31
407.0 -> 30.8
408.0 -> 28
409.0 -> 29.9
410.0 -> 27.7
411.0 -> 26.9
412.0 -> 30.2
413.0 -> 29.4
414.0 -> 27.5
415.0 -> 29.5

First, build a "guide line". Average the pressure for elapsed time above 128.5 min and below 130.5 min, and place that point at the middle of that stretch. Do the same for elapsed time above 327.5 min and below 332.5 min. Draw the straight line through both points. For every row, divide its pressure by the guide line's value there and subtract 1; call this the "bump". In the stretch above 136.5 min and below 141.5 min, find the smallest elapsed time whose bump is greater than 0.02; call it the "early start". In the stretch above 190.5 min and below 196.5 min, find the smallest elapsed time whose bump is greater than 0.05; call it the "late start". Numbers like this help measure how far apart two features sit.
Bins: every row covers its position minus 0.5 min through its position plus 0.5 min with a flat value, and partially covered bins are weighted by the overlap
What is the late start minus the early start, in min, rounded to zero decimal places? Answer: 54 min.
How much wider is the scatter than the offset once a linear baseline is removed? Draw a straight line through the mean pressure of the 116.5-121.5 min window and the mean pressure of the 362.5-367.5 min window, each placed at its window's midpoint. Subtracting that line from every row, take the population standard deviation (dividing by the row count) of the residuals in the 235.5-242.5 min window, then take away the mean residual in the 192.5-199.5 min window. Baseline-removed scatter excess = -15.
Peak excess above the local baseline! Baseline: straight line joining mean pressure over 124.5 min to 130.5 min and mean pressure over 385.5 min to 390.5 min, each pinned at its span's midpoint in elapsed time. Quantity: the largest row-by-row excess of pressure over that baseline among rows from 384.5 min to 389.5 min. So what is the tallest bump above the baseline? 1.8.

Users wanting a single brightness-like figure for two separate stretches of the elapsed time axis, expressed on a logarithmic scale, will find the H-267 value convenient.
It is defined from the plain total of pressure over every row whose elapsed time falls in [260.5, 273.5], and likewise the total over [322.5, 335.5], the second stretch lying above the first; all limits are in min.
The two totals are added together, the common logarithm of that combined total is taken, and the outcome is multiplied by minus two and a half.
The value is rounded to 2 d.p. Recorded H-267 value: -7.27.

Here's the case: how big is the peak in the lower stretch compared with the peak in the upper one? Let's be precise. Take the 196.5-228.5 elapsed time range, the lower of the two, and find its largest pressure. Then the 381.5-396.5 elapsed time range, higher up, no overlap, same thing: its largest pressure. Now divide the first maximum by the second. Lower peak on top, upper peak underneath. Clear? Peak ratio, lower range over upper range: 1.62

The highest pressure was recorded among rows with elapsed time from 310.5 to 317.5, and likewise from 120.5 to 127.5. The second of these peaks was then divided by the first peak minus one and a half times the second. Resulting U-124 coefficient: -1.3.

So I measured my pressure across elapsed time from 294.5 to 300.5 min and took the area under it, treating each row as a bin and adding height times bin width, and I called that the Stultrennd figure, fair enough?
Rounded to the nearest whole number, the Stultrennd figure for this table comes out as 184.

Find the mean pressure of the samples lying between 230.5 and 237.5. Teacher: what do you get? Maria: 36.8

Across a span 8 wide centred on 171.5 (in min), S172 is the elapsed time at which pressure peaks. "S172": 175.0 min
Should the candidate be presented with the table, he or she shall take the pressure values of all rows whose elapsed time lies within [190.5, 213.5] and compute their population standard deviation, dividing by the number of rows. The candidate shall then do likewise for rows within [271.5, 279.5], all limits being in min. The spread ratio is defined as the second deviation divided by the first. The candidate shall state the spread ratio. 0.12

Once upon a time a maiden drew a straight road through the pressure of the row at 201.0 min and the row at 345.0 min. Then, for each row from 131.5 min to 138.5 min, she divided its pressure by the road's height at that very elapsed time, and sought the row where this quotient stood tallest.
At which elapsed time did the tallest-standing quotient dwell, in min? 137.0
